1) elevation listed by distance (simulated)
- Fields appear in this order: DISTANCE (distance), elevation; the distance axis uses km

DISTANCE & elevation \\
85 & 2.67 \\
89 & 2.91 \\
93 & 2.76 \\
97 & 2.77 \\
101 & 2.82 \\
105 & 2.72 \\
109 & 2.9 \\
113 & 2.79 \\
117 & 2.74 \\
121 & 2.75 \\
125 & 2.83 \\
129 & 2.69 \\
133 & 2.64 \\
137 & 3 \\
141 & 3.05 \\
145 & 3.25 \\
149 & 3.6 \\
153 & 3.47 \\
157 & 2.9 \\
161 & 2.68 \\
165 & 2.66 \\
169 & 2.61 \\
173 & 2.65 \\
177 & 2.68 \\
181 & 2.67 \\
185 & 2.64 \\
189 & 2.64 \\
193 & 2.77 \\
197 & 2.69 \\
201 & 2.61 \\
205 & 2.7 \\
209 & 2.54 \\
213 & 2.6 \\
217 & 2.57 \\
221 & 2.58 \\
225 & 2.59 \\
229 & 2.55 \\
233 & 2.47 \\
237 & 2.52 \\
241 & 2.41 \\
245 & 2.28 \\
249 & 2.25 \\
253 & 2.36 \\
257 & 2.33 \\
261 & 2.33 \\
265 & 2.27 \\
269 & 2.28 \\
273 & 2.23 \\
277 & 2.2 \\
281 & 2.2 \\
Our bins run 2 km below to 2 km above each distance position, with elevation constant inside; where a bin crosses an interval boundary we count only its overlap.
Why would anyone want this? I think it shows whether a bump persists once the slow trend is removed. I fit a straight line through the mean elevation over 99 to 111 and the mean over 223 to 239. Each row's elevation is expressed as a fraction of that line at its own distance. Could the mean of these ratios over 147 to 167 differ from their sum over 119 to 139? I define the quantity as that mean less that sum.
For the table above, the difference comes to -3.91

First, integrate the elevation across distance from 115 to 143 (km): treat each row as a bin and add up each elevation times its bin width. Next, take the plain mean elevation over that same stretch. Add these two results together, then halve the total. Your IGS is 40.8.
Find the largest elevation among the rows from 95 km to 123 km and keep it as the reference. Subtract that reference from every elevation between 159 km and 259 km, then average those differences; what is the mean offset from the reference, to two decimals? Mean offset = -0.34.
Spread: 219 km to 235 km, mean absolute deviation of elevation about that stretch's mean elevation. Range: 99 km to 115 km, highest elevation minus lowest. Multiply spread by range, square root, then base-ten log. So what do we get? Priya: -1.08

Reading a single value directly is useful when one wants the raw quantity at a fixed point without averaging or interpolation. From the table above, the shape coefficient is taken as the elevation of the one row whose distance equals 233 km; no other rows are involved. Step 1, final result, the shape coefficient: 2.47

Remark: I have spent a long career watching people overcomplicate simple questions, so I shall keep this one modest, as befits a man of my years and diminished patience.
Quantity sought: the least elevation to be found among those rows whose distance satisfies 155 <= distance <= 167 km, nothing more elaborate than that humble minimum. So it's 2.66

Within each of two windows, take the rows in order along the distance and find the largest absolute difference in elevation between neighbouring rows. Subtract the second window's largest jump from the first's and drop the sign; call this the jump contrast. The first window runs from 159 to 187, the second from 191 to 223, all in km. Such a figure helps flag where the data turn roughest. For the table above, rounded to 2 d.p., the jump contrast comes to 0.11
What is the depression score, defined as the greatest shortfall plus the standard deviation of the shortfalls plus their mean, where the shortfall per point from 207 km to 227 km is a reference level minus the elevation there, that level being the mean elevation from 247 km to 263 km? -0.46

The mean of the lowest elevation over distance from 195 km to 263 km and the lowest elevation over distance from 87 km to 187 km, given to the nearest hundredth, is 2.43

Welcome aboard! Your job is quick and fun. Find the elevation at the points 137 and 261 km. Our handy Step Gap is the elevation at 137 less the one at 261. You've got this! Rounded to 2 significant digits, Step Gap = 0.67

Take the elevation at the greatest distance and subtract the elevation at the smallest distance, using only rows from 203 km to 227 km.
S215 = -0.11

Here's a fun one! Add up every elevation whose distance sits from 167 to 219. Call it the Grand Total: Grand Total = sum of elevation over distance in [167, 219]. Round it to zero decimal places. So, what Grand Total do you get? 34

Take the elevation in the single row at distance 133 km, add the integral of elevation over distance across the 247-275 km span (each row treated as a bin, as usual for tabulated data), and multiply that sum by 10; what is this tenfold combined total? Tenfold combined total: 668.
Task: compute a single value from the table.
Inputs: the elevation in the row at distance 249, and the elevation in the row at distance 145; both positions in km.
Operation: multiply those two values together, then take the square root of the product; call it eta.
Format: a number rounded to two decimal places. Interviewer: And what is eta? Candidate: 2.70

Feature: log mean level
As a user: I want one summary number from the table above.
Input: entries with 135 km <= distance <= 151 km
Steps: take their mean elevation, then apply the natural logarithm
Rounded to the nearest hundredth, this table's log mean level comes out 1.17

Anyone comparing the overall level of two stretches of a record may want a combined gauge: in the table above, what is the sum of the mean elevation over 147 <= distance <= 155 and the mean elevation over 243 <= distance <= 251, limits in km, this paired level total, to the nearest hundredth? 5.80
